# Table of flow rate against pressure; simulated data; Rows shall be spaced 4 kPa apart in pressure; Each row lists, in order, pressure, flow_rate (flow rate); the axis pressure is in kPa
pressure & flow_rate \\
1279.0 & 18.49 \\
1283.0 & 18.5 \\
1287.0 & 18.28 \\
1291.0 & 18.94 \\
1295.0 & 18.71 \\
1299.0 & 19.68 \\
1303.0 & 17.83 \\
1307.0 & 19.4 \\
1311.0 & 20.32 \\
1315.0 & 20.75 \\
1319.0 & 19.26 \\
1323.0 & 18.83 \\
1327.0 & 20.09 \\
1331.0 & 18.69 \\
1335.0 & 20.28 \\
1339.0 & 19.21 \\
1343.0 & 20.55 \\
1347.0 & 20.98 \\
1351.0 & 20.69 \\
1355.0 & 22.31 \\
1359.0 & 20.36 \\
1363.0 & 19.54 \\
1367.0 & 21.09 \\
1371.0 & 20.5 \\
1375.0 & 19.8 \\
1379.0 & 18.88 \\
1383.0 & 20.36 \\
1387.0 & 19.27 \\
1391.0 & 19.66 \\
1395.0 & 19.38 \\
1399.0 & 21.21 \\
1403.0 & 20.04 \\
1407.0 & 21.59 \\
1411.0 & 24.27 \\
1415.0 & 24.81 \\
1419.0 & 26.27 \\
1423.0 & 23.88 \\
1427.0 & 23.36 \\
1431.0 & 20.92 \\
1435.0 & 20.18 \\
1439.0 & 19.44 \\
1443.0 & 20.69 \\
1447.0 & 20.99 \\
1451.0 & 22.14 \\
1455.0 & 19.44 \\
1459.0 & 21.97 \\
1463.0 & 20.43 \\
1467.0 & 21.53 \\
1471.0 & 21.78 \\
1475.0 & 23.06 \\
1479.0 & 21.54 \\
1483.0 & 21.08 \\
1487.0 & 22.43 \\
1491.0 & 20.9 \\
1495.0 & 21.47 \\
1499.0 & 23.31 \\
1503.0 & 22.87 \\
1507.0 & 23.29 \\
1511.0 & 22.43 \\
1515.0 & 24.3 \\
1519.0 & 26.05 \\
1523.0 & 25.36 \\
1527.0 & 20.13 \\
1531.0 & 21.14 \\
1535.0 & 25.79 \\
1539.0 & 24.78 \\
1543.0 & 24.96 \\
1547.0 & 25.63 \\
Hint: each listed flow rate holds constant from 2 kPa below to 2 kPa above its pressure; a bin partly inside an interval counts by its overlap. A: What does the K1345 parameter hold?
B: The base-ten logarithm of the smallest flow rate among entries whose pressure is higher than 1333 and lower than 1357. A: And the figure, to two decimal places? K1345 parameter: 1.28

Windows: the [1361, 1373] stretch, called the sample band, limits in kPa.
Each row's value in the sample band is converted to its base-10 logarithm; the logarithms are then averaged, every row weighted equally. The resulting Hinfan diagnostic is 1.31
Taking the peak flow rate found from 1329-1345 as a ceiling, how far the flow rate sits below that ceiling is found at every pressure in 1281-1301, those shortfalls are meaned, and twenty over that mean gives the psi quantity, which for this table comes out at 12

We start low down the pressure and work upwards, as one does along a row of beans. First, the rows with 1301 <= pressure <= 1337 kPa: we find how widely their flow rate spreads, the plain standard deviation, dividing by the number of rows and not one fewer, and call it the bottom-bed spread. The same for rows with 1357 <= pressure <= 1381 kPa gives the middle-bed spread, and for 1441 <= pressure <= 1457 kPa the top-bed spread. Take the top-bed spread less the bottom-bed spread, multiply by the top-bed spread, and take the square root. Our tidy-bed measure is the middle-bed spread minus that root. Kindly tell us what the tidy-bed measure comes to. 0.46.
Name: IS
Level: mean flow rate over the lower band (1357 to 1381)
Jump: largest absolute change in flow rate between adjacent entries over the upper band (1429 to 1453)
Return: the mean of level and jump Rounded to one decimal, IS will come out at 10.6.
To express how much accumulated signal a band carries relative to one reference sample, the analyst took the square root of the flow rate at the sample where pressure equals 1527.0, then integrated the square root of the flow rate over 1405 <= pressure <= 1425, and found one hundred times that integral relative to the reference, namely 2190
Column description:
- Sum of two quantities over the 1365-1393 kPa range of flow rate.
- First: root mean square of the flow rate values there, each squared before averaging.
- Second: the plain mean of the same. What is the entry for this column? 39.9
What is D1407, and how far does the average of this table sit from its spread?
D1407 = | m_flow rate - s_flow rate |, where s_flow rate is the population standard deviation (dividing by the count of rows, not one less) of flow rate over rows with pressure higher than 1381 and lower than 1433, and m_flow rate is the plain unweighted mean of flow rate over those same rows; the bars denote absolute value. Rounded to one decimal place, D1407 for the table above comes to 19.7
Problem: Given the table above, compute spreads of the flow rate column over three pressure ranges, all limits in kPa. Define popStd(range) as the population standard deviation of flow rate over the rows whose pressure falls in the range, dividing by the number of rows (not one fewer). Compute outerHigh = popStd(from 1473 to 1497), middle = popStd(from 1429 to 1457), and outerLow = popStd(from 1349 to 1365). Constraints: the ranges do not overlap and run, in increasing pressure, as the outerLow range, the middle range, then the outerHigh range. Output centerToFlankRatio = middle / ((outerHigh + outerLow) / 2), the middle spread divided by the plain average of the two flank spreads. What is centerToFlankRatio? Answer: 1.00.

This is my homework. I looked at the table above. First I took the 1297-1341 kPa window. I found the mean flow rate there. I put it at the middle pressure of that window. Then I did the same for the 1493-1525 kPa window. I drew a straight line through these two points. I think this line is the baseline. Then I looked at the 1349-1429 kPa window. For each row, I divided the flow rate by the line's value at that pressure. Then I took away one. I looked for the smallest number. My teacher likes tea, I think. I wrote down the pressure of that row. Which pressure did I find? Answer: 1379.0 kPa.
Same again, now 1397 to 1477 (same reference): 1455.0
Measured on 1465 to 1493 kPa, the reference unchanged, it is 1491.0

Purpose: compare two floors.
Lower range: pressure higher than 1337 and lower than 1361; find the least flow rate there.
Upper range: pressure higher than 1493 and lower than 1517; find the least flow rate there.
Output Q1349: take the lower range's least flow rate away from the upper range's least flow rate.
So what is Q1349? 2.3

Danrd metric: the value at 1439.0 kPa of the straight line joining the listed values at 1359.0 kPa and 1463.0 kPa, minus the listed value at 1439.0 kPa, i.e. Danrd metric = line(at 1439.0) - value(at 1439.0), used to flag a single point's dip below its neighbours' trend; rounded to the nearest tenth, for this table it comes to 1.0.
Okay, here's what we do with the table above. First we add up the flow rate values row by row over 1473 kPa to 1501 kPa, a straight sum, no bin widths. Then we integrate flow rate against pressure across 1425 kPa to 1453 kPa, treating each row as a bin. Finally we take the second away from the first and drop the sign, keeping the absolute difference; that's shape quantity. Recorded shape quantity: 437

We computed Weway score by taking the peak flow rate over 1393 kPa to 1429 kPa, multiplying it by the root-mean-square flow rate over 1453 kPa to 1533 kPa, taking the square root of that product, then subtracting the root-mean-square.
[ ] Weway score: 1.9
